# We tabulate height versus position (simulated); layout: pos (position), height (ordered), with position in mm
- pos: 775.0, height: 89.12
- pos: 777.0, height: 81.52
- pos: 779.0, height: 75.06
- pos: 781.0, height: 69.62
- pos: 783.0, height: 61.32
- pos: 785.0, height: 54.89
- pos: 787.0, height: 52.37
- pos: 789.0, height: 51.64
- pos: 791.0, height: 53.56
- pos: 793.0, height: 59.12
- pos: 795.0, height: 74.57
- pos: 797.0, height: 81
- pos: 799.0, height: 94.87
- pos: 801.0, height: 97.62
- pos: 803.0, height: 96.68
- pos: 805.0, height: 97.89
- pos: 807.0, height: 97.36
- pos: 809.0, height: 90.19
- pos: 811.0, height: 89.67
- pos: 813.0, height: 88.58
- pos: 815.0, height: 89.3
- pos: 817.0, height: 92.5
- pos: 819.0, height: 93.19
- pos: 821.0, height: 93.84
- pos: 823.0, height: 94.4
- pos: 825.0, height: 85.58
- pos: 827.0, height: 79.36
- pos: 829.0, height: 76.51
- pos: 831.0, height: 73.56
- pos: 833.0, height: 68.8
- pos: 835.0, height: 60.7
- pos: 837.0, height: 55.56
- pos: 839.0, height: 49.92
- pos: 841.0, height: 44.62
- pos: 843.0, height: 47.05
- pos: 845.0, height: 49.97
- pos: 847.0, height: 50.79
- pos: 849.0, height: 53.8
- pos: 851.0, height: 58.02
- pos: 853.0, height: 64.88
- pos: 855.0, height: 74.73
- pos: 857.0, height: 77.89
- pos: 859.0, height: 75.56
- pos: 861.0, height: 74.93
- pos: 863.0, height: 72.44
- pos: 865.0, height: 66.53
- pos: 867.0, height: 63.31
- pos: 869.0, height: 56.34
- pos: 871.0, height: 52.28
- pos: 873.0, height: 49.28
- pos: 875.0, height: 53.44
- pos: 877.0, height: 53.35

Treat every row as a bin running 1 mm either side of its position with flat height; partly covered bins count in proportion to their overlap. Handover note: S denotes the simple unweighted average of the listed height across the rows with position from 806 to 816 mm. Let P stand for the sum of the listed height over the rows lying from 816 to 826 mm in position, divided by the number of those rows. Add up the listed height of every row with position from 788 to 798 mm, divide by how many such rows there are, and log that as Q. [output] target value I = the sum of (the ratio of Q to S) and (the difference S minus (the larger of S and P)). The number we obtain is -0.2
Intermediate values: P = 92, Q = 64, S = 91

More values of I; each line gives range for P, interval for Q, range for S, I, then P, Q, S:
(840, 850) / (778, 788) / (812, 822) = 0.7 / 49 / 63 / 91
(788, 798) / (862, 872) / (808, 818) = 0.7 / 64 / 62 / 90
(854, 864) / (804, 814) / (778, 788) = -11.0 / 75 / 93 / 63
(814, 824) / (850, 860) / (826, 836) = -19.9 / 93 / 70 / 72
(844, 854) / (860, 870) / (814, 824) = 0.7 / 55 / 67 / 93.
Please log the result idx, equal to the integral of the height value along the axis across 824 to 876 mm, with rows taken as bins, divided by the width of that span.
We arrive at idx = 63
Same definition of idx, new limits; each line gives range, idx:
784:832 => 82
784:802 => 69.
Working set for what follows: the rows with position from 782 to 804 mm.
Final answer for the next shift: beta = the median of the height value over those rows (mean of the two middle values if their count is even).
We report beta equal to 61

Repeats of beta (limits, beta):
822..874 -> 64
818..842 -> 75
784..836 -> 87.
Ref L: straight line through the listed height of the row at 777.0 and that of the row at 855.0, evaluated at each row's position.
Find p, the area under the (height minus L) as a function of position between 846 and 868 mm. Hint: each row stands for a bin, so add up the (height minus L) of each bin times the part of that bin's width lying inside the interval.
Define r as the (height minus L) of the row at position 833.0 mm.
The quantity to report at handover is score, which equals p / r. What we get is 22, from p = -174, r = -8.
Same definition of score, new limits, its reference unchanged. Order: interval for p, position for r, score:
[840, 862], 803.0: -18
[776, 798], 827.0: -157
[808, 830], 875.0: -12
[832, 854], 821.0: -28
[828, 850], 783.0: 21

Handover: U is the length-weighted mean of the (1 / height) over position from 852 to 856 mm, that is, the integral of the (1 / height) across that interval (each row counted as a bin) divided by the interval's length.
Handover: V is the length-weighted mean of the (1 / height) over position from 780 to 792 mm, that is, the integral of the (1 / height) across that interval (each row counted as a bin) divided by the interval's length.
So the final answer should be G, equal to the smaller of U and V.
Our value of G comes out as 0.0144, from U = 0.0144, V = 0.0177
